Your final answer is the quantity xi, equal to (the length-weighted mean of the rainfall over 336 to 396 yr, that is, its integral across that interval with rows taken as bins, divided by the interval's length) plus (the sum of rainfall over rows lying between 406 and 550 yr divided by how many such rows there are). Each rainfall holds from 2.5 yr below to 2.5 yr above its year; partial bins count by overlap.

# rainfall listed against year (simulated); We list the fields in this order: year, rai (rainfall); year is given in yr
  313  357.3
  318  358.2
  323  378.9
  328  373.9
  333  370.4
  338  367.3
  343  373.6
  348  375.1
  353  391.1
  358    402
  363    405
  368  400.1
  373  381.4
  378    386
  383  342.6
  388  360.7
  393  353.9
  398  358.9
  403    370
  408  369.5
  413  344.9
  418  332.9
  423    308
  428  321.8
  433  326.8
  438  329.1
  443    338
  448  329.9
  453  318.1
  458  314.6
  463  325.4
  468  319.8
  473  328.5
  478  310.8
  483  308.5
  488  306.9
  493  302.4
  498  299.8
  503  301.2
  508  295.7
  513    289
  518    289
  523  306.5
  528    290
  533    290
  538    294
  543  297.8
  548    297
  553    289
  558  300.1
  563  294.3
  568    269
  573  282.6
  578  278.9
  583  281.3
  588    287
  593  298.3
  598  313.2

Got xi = 691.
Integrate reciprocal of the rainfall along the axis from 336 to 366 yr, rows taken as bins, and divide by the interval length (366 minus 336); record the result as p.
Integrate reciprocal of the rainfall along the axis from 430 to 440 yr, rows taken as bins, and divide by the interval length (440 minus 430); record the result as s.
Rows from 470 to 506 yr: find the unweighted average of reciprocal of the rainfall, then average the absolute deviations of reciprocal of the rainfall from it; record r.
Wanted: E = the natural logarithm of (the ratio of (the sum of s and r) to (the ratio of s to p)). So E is -5.93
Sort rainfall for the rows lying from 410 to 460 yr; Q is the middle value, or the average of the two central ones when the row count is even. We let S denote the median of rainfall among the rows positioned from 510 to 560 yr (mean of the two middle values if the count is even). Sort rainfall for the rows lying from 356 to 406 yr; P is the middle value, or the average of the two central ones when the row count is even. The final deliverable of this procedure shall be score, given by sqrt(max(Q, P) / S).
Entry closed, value 1.13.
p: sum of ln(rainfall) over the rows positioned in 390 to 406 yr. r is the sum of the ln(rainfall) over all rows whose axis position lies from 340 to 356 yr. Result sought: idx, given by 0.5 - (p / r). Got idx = -0.49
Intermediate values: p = 17.7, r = 17.8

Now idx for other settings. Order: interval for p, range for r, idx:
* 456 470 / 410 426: -0.50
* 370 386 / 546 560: -0.54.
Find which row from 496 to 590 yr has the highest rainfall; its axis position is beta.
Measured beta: 523 yr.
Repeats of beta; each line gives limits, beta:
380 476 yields 403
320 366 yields 363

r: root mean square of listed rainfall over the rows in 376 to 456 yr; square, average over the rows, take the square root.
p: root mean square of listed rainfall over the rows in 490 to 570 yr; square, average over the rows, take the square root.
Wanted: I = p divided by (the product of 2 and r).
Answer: 0.43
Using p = 294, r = 344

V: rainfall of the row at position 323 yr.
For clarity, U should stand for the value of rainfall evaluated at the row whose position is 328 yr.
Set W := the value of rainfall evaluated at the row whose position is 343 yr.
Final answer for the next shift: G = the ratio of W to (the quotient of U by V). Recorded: 379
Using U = 373.9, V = 378.9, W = 373.6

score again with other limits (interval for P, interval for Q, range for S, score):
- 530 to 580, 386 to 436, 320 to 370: 0.96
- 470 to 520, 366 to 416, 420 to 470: 1.06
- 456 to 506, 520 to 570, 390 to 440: 0.96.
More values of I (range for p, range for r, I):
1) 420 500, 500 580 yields 0.55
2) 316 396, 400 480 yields 0.57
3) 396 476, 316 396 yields 0.44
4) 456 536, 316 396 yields 0.41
